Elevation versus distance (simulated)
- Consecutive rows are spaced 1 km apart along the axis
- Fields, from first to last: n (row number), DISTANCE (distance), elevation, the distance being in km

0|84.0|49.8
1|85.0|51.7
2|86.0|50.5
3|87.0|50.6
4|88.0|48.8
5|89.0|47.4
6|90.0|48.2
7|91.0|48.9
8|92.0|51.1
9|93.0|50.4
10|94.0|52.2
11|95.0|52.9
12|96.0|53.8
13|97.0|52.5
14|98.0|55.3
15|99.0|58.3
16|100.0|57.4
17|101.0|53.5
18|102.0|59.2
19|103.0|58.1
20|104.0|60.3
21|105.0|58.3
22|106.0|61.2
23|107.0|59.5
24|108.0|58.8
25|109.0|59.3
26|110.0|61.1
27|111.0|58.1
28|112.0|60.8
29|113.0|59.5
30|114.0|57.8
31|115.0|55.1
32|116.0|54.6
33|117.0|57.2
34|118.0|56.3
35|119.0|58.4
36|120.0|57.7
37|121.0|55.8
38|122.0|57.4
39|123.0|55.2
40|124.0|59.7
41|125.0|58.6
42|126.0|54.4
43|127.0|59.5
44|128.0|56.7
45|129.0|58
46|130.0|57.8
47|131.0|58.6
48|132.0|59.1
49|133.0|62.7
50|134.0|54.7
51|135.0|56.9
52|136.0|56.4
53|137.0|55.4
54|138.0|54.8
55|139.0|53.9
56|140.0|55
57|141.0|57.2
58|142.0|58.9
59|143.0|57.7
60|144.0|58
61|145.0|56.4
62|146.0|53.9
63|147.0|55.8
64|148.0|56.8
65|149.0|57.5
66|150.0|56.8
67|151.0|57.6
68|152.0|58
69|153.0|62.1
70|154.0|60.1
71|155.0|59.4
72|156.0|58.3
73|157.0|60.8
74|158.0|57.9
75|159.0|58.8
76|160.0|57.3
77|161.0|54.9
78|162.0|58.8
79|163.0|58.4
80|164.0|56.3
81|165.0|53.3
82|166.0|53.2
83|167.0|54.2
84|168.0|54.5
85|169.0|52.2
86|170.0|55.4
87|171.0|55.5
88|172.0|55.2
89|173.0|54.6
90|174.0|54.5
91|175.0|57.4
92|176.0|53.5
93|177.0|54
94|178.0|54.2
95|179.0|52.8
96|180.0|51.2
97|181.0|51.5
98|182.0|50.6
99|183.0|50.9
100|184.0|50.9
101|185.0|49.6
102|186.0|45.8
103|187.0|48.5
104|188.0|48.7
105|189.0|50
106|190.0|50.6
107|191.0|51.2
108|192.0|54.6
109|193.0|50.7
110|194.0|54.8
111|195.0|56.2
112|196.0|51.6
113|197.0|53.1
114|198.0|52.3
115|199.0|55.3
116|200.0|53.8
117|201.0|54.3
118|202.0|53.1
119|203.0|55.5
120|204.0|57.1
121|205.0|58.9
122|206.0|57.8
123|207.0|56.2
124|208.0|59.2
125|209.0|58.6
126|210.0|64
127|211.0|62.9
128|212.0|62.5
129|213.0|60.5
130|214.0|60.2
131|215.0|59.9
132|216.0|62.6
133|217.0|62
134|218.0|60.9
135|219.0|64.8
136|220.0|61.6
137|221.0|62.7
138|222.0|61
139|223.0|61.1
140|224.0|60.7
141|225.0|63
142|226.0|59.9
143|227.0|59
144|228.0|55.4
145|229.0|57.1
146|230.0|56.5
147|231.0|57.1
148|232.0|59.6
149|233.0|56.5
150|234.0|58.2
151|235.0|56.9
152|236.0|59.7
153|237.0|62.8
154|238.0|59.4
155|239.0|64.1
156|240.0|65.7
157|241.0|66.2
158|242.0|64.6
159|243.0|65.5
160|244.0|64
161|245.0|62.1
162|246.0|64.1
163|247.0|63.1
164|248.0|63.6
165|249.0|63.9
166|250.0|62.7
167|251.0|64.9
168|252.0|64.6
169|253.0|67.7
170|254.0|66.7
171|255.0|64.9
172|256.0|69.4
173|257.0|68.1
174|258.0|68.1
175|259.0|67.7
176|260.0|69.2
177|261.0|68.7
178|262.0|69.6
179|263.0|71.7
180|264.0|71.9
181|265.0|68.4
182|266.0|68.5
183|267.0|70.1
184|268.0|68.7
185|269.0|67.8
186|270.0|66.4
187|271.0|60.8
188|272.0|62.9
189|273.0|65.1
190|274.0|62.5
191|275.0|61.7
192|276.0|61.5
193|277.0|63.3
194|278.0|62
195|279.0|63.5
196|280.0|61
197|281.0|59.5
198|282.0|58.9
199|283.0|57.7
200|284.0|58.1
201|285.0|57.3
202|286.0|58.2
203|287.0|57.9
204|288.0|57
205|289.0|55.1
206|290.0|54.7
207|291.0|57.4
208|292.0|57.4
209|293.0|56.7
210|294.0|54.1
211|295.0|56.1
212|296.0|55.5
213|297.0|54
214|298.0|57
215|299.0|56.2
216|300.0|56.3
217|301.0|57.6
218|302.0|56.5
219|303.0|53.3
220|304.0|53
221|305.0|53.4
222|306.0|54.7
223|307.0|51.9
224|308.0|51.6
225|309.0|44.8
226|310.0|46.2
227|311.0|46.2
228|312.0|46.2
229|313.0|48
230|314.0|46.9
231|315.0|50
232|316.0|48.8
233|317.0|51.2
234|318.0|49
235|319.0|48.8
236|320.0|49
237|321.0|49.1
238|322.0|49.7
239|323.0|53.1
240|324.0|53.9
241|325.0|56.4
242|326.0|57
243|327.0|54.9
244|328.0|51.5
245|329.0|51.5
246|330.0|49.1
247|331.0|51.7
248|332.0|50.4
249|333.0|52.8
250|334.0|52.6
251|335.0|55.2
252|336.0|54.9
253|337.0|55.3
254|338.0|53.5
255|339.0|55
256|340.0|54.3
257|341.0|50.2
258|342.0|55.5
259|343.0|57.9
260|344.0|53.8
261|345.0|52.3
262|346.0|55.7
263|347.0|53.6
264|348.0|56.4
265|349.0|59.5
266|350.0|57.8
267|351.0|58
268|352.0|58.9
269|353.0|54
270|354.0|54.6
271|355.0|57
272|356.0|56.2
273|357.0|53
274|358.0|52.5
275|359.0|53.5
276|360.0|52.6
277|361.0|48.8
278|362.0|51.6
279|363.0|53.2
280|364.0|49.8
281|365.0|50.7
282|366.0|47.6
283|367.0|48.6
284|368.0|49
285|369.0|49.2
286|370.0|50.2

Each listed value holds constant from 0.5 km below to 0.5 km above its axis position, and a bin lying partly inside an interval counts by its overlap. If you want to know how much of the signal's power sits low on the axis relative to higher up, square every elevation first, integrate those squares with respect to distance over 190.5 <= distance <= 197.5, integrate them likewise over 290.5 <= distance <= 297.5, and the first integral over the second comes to 0.91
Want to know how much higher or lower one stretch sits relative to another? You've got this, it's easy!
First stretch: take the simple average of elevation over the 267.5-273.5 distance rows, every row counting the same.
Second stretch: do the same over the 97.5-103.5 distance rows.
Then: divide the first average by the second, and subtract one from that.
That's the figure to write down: 0.146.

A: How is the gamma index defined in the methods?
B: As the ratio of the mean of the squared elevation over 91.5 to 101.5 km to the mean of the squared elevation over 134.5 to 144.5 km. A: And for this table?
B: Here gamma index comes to 0.91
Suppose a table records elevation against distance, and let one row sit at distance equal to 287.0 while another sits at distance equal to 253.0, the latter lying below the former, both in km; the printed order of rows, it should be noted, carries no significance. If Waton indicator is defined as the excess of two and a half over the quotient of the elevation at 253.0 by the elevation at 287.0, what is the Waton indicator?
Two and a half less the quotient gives 1.33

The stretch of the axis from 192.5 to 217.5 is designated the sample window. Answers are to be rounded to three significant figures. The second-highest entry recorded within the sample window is 62.9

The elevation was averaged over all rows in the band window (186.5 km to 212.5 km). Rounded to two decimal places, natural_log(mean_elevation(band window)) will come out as 4.01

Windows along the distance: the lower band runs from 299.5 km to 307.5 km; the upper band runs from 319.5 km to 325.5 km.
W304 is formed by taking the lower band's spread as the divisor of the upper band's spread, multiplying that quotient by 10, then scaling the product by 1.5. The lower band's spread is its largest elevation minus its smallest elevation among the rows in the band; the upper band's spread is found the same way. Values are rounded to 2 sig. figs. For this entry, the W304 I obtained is 19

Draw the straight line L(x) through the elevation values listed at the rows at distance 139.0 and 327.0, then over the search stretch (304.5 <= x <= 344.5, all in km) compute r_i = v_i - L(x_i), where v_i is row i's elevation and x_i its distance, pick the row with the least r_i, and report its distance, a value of 309.0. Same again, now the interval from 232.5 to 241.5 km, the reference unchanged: 233.0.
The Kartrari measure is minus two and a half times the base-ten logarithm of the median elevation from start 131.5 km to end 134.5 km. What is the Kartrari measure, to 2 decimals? -4.43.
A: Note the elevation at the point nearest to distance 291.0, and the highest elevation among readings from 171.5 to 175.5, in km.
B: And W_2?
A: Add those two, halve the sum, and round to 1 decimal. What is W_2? 57.4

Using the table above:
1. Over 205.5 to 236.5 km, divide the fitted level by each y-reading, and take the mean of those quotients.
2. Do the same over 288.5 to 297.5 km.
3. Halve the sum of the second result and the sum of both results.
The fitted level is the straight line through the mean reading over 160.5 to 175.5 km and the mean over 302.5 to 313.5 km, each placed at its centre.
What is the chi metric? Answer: 1.352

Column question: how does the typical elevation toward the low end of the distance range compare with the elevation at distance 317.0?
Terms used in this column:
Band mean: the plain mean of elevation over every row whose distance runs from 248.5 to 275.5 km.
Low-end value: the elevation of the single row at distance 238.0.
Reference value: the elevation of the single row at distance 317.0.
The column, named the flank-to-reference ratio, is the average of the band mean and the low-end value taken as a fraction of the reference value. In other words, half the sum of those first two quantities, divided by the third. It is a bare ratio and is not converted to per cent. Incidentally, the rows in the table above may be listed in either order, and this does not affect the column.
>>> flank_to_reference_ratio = 1.23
